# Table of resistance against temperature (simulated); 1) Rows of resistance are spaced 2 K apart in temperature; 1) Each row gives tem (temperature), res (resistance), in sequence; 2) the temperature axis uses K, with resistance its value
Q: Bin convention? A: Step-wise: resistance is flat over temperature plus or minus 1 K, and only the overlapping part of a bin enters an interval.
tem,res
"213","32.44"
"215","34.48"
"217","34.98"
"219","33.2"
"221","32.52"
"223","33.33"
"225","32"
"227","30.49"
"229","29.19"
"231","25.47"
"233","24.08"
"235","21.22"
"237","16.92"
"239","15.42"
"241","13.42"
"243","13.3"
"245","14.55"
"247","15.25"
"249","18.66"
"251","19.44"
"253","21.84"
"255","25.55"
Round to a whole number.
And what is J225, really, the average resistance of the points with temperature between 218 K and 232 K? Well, 31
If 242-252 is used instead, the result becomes 16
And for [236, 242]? 15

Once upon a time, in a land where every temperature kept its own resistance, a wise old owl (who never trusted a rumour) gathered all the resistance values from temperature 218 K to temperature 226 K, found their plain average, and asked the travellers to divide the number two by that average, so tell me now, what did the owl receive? 0.06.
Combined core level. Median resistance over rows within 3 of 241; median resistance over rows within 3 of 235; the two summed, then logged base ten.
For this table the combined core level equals 1.54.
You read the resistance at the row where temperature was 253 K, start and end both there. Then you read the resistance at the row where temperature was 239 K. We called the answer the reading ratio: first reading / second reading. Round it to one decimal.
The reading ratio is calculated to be 1.4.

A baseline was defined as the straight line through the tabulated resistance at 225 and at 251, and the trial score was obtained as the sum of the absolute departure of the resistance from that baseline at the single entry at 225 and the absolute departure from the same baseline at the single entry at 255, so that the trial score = 8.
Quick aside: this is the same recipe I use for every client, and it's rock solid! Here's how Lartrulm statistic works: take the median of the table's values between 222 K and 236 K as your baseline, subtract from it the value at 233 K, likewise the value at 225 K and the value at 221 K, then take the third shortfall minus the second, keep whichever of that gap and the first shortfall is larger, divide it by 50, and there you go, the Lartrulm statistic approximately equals 0.10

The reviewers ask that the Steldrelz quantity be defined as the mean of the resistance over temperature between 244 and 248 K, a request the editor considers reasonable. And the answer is 15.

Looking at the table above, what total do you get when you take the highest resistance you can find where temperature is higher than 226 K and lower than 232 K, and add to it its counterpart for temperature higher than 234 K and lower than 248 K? 52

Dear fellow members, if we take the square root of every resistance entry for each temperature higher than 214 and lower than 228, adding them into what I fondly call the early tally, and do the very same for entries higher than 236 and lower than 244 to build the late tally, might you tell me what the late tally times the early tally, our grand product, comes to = 617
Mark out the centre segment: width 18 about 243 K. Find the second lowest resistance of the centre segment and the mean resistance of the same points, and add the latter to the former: 30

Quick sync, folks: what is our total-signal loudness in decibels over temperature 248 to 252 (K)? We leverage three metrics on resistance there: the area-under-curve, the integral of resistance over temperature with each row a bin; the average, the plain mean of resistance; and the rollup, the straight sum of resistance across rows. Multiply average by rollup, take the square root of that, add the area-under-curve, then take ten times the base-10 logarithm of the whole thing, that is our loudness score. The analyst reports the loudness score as 20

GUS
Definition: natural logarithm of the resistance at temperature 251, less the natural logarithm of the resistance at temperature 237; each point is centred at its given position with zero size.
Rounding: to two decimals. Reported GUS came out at 0.14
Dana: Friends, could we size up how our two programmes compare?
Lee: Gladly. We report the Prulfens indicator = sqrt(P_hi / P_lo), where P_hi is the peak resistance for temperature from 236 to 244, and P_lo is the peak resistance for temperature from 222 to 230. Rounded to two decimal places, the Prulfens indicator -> 0.71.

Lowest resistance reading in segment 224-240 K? 15.42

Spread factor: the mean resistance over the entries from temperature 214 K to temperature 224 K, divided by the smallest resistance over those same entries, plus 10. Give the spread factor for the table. 11.04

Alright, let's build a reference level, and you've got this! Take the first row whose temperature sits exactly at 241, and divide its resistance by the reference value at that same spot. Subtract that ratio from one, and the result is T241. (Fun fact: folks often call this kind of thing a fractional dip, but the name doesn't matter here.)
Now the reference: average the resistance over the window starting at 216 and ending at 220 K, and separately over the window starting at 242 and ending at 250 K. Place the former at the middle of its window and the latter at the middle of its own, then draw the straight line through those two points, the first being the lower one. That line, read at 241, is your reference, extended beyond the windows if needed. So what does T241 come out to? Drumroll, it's 0.29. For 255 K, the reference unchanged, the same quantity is -1.71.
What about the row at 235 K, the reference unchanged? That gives 0.07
